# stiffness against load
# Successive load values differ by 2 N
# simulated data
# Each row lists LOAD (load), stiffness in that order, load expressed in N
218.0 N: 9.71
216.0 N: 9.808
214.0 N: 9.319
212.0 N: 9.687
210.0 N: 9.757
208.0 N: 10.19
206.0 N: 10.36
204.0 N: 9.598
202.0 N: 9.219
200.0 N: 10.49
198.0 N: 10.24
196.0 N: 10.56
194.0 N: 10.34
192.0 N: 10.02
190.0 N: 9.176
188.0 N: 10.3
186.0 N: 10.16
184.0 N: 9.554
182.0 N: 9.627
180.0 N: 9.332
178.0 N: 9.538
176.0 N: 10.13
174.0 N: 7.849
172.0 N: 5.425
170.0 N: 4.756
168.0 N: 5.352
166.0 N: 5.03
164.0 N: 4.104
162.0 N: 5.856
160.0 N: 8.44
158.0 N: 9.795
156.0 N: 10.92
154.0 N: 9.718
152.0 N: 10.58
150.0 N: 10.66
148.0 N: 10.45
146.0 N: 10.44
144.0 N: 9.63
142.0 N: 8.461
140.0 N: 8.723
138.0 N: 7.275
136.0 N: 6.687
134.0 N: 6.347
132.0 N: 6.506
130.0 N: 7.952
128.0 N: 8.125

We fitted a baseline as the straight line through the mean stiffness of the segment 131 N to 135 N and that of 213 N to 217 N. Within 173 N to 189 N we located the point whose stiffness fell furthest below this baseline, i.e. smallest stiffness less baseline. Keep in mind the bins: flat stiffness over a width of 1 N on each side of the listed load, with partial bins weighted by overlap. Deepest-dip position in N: 174.0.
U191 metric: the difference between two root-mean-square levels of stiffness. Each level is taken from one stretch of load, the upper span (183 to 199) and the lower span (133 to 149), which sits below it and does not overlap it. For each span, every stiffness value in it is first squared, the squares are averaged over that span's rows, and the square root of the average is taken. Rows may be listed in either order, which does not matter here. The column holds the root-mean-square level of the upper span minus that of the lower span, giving 1.4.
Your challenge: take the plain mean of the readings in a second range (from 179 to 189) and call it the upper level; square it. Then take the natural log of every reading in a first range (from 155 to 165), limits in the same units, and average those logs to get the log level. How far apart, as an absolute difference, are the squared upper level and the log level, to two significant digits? 94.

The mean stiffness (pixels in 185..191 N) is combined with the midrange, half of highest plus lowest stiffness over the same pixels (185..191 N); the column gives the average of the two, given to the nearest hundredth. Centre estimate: 9.81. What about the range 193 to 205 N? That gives 9.98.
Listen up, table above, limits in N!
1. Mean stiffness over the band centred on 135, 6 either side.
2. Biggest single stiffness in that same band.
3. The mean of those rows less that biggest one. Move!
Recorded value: -1.5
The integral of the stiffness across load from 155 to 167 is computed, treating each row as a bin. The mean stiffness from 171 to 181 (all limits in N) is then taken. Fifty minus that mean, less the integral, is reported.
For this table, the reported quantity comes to -47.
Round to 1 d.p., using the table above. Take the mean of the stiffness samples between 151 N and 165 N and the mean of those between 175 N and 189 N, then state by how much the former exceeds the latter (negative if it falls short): -1.3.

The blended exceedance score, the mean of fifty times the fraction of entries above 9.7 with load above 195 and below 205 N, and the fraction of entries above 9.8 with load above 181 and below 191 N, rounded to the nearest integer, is 15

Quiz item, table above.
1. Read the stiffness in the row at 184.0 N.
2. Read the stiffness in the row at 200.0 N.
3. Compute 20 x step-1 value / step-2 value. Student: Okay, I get 18.2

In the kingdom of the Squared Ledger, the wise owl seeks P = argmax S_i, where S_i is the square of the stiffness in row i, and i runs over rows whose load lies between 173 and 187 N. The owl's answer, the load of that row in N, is 186.0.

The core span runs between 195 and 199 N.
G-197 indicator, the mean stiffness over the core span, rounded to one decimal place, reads 10.4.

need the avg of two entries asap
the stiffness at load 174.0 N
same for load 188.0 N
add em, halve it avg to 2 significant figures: 9.1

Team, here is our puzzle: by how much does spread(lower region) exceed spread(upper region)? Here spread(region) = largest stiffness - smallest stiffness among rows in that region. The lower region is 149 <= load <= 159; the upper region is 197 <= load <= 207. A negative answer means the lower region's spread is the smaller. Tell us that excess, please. -0.1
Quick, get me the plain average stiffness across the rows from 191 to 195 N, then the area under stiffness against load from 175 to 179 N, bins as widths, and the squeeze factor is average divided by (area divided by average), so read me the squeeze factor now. 2.6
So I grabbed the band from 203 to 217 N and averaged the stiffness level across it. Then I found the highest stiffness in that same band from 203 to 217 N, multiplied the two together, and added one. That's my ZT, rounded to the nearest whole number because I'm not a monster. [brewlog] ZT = 103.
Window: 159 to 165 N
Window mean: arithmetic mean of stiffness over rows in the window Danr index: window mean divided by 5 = 1.2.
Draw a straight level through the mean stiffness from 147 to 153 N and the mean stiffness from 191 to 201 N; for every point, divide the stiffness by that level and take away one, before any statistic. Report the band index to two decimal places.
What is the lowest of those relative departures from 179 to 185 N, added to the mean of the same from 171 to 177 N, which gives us -0.36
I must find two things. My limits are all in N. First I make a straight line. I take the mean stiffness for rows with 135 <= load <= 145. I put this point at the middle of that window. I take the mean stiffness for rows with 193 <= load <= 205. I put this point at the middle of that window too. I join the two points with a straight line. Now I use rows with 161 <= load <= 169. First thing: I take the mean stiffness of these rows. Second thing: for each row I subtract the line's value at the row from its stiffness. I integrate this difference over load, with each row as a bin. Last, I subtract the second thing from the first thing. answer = 36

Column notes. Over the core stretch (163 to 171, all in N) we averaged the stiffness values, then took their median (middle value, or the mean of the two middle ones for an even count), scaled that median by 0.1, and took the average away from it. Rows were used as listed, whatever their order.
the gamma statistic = -4.32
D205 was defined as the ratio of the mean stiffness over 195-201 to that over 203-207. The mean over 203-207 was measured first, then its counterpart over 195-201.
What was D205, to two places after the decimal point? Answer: 1.05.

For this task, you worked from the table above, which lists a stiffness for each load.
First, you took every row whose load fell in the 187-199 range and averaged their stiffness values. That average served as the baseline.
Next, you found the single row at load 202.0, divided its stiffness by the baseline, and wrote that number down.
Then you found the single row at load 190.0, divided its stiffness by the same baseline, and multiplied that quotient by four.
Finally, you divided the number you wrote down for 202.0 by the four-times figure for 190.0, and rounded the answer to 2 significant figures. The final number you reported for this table 0.25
